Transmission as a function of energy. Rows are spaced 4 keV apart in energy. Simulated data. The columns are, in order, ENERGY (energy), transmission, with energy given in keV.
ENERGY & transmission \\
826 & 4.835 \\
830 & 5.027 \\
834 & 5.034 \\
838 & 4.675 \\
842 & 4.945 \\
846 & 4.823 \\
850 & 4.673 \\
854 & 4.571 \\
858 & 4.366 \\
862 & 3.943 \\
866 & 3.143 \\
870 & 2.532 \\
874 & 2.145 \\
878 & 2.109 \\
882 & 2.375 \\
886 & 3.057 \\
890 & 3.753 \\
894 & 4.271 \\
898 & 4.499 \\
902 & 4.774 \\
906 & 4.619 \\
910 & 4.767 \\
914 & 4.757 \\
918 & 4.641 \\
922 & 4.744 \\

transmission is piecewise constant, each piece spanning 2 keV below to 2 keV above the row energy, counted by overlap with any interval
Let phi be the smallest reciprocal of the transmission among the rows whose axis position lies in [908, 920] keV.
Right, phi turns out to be 0.2098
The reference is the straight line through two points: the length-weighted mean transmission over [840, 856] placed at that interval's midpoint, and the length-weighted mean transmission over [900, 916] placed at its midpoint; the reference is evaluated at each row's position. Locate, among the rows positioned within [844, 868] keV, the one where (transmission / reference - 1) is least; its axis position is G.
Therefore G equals 866 keV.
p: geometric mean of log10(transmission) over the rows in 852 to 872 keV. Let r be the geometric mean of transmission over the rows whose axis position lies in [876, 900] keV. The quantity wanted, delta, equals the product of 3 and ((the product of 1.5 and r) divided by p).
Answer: 26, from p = 0.550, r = 3.2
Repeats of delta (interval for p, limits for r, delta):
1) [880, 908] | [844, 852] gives 38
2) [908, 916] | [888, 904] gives 29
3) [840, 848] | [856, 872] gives 22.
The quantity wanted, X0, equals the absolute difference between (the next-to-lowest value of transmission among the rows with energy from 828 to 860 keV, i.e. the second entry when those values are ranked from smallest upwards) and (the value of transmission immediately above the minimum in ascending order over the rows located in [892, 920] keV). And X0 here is 0.1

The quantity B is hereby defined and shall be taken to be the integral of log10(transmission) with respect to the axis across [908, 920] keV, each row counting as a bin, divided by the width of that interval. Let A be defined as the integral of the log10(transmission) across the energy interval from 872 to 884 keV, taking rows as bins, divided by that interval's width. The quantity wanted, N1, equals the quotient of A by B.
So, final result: 0.51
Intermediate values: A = 0.34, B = 0.67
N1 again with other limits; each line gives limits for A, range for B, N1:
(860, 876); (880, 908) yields 0.79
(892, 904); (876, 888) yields 1.66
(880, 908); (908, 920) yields 0.86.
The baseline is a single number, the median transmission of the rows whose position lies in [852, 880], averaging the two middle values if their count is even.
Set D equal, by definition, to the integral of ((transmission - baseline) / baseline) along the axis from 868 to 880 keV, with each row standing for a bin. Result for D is -3 keV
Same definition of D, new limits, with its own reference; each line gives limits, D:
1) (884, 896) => 2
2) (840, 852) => 6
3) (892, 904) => 5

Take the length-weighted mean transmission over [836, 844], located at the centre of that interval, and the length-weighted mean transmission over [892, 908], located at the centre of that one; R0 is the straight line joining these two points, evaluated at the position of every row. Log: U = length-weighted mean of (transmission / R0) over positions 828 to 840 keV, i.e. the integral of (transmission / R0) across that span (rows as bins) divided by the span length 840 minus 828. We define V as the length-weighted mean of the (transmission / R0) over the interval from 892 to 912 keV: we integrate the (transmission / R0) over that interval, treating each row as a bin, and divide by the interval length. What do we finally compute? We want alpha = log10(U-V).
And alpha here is -2.49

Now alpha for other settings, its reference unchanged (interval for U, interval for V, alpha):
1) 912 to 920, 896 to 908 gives -1.53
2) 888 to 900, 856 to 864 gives -1.47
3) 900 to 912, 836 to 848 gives -1.37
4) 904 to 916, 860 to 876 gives -0.38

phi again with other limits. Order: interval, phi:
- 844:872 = 0.2073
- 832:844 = 0.1986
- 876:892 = 0.2665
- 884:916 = 0.2095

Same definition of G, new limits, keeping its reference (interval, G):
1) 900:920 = 906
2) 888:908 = 890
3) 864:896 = 878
